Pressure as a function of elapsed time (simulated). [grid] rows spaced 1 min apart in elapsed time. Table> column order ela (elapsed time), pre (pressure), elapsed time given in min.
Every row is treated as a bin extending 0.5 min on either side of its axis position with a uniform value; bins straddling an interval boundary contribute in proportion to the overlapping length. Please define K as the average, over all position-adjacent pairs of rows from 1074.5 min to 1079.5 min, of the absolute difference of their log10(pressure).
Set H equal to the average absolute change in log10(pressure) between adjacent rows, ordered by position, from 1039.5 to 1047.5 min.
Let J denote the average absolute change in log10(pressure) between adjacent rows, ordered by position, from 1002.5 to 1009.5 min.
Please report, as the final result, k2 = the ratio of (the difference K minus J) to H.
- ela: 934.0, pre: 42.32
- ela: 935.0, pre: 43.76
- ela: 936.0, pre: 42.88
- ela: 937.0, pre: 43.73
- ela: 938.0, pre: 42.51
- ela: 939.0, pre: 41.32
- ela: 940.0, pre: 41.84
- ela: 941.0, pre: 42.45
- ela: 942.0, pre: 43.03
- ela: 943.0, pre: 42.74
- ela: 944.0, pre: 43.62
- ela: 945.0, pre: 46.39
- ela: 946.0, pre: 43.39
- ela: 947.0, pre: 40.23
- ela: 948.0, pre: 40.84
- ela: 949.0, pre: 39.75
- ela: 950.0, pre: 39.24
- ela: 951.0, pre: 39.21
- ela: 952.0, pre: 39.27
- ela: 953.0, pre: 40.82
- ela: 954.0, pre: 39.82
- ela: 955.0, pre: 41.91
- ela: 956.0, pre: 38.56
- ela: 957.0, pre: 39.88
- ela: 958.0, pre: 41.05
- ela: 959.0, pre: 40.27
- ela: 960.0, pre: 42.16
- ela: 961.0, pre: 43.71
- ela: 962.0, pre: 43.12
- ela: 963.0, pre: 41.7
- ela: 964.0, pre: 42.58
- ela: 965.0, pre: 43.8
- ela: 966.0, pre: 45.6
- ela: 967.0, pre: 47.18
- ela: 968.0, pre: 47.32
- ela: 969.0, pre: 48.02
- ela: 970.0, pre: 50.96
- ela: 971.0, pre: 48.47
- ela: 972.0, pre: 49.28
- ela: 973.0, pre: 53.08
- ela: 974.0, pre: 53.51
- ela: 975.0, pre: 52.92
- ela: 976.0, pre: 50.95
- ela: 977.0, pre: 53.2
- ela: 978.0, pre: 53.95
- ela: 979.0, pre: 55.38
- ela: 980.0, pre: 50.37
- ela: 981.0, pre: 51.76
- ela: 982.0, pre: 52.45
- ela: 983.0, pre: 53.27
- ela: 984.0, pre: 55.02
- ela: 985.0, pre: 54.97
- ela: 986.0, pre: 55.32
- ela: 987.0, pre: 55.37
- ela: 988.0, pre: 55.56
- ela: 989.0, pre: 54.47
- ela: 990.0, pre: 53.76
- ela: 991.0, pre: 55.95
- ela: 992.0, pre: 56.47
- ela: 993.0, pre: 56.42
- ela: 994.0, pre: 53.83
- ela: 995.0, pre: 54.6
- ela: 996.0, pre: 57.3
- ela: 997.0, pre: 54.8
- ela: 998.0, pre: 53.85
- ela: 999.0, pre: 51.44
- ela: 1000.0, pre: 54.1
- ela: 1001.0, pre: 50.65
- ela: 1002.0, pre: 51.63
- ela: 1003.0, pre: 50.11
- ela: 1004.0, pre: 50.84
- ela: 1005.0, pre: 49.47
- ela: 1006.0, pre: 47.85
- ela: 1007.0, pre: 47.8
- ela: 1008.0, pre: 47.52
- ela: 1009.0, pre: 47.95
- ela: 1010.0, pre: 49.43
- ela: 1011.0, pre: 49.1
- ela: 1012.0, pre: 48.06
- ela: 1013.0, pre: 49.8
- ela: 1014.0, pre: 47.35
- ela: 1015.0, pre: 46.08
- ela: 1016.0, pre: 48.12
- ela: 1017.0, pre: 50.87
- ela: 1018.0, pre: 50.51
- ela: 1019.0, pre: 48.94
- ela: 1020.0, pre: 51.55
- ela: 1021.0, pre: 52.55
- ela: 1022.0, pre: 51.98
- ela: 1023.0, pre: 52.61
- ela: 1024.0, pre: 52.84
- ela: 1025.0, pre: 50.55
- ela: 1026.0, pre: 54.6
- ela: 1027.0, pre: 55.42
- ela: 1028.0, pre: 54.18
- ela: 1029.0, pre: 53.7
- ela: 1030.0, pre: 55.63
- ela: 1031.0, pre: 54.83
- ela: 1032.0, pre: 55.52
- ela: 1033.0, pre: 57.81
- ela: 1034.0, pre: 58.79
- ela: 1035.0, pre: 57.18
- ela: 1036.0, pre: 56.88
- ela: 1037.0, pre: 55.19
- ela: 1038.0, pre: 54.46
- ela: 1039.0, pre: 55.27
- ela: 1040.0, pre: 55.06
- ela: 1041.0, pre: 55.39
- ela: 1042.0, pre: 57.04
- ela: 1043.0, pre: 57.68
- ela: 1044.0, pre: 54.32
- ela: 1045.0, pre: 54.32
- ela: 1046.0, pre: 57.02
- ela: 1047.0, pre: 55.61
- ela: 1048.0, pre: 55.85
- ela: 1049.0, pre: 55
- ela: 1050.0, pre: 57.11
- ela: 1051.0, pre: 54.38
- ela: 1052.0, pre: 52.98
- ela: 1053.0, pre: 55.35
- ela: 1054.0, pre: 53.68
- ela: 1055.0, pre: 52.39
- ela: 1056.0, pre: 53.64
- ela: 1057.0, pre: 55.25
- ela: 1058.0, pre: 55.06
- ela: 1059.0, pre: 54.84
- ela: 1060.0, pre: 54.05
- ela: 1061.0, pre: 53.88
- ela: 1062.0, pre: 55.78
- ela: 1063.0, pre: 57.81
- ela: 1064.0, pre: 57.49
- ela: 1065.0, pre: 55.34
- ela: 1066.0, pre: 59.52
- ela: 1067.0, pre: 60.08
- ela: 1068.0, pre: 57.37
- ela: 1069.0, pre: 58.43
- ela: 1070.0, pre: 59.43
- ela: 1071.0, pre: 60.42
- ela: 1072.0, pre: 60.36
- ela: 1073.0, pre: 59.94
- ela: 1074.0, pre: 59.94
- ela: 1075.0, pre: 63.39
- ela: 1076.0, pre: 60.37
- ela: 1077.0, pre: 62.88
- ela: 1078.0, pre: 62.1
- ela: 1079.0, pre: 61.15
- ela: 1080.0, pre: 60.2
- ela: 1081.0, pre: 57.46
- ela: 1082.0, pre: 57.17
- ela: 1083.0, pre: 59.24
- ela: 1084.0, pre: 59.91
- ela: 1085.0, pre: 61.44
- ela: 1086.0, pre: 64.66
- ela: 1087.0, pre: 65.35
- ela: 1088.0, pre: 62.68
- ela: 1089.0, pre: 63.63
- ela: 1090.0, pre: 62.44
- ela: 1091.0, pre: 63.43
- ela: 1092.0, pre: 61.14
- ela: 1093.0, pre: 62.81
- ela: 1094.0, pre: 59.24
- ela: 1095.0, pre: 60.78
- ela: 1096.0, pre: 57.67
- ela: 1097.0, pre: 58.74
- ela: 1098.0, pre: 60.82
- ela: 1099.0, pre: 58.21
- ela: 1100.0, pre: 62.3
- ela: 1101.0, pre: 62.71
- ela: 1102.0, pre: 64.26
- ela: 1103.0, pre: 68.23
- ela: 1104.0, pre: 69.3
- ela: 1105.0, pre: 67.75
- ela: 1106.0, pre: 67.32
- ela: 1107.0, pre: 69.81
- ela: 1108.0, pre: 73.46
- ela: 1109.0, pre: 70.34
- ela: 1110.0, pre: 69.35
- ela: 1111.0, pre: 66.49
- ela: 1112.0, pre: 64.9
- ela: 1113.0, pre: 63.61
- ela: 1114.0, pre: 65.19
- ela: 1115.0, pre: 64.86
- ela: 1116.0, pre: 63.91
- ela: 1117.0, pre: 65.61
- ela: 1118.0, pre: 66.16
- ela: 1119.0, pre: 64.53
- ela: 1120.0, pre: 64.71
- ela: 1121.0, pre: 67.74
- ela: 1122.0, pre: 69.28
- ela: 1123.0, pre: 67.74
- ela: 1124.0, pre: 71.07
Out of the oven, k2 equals 0.6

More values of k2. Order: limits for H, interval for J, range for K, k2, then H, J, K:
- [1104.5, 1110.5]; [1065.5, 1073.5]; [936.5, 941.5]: 0.1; 0.013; 0.0072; 0.009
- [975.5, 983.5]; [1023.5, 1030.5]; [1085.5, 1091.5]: -0.4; 0.015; 0.0147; 0.009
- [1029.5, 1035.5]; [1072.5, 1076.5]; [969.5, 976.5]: -0.1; 0.010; 0.0152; 0.014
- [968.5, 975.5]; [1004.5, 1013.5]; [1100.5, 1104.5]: 0.4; 0.016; 0.0078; 0.014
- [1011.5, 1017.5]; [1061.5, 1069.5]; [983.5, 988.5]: -0.7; 0.018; 0.0140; 0.001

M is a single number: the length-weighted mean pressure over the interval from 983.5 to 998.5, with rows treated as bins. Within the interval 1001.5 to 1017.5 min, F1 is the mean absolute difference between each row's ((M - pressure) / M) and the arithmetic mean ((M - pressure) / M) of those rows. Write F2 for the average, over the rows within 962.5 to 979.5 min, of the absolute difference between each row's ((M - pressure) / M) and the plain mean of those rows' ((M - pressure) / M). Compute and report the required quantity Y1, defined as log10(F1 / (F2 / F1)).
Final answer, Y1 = -2.07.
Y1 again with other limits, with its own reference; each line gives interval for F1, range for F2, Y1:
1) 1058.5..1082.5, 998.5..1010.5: -1.25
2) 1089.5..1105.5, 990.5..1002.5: -1.12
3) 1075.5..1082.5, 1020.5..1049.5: -1.45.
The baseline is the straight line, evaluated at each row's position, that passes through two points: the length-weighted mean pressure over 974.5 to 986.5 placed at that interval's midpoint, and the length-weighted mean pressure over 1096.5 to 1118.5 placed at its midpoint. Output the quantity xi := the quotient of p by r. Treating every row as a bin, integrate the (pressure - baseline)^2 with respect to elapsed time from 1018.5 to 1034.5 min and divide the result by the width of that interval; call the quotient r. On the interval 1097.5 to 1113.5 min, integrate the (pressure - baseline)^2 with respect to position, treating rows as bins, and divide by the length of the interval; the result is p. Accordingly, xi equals 0.7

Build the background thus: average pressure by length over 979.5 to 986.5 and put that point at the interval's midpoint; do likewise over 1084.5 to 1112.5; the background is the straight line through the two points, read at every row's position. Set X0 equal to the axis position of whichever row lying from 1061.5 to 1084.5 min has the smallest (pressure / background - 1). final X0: 1065.0 min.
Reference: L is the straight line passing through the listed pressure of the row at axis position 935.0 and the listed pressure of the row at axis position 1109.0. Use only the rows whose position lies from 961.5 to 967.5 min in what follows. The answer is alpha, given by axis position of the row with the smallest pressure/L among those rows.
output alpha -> 963.0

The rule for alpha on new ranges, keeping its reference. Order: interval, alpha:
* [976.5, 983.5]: 980.0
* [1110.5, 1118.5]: 1116.0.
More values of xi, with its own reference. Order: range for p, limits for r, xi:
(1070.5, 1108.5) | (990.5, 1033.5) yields 0.4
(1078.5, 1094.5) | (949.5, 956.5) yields 0.1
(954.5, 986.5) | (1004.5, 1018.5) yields 0.6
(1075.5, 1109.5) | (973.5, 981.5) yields 5.1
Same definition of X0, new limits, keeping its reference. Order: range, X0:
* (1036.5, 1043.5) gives 1038.0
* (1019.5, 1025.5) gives 1025.0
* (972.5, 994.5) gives 980.0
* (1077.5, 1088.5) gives 1082.0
